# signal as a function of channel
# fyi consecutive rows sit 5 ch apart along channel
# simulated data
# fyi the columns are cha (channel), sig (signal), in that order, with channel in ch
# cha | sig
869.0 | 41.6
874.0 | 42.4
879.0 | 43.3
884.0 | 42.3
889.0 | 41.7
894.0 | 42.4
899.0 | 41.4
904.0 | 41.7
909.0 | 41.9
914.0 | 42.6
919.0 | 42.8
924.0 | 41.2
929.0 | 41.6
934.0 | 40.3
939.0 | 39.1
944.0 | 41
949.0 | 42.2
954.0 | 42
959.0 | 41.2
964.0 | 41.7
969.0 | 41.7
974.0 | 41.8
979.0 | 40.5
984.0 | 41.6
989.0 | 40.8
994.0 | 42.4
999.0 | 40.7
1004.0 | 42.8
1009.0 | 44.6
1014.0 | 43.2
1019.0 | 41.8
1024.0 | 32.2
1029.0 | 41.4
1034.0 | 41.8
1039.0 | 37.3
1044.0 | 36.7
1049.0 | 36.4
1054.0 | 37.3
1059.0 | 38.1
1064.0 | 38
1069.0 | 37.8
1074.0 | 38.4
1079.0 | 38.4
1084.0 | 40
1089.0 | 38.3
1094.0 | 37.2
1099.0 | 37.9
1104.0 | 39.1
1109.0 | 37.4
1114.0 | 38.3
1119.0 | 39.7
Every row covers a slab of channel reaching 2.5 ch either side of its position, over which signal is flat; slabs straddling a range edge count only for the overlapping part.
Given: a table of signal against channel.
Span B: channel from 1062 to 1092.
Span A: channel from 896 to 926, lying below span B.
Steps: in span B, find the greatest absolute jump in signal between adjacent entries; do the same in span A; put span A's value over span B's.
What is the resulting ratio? 0.94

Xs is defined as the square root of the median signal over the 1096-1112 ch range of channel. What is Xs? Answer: 6.16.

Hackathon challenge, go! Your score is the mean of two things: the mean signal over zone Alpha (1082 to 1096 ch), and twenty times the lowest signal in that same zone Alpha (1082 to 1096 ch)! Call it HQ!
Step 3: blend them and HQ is 391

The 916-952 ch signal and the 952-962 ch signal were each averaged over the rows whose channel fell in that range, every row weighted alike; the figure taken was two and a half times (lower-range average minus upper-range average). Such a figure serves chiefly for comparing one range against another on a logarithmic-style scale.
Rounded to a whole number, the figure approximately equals -1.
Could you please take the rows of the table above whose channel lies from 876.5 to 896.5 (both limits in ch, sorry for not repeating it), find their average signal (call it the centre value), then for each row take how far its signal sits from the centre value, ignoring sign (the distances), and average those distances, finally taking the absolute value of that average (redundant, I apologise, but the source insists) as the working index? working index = 0.44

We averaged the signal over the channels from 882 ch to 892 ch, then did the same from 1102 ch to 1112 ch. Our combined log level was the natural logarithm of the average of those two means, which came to 3.692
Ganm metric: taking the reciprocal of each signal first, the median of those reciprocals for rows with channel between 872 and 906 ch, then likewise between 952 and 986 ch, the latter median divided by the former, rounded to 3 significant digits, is 1.01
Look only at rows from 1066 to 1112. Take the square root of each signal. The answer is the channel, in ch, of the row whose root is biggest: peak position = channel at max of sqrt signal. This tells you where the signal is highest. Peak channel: 1084.0 ch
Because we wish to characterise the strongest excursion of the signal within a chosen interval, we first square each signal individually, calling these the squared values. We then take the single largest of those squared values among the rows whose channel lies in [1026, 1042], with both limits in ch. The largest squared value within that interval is 1747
